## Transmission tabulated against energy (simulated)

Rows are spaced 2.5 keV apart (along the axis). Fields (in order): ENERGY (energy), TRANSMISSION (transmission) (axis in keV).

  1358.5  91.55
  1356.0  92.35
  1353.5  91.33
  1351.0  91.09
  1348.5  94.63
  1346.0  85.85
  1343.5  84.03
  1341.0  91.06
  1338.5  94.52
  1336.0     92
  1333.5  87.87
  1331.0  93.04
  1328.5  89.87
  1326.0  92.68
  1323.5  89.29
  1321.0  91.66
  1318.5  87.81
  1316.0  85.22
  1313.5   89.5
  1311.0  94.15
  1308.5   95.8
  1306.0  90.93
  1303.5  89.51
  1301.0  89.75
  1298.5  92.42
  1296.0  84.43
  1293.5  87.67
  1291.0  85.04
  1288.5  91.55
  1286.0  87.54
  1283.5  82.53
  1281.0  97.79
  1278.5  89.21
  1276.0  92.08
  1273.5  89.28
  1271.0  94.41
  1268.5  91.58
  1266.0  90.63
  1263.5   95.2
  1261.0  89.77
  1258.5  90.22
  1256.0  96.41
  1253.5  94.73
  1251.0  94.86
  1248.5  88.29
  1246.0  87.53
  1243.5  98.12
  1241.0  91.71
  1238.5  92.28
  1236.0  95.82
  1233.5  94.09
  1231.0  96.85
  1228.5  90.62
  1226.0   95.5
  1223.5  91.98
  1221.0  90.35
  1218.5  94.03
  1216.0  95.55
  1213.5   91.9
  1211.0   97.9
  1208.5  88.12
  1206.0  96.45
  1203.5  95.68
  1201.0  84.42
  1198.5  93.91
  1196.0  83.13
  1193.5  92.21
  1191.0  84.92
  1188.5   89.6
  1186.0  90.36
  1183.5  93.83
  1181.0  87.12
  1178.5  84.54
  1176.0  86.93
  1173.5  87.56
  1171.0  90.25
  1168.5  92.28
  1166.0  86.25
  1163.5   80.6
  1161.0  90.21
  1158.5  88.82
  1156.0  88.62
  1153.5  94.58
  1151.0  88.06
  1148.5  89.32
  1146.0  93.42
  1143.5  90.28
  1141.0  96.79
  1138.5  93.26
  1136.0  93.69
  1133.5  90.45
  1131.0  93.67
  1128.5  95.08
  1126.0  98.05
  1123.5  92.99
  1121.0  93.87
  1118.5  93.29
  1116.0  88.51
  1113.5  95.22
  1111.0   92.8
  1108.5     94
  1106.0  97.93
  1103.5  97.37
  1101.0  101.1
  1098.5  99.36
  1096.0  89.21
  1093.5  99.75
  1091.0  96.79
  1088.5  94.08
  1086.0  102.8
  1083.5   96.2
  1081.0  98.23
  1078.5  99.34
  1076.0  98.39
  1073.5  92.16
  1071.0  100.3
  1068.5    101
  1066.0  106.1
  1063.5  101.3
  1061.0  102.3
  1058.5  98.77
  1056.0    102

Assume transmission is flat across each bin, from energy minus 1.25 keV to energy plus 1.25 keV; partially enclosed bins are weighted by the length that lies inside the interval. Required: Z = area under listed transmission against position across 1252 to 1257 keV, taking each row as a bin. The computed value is 477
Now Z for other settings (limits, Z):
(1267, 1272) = 464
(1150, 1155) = 457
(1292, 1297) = 430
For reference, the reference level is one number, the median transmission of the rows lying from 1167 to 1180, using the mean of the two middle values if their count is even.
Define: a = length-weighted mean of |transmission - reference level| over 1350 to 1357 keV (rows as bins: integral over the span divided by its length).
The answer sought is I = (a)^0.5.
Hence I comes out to 2.0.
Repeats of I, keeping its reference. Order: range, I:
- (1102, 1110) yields 3.0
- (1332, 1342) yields 2.0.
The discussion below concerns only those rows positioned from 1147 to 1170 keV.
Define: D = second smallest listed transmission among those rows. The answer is 86.25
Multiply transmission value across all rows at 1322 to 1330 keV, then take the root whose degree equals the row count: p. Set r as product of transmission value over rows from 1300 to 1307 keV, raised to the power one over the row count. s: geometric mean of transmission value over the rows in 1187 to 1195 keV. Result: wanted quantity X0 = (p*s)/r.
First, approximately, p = 91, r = 90.1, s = 89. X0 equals 89.4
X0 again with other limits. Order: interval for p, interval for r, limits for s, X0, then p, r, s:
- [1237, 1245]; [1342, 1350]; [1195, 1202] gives 92.9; 94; 88.1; 87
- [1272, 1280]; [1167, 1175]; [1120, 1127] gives 95.1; 90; 90.0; 95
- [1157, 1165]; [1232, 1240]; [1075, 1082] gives 90.7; 86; 94.1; 99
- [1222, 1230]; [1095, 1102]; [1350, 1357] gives 88.0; 93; 96.4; 92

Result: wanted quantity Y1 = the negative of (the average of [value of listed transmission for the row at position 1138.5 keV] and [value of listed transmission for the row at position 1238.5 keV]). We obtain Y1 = -93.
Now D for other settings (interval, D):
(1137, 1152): 89.32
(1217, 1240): 90.62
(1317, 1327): 89.29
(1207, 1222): 90.35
